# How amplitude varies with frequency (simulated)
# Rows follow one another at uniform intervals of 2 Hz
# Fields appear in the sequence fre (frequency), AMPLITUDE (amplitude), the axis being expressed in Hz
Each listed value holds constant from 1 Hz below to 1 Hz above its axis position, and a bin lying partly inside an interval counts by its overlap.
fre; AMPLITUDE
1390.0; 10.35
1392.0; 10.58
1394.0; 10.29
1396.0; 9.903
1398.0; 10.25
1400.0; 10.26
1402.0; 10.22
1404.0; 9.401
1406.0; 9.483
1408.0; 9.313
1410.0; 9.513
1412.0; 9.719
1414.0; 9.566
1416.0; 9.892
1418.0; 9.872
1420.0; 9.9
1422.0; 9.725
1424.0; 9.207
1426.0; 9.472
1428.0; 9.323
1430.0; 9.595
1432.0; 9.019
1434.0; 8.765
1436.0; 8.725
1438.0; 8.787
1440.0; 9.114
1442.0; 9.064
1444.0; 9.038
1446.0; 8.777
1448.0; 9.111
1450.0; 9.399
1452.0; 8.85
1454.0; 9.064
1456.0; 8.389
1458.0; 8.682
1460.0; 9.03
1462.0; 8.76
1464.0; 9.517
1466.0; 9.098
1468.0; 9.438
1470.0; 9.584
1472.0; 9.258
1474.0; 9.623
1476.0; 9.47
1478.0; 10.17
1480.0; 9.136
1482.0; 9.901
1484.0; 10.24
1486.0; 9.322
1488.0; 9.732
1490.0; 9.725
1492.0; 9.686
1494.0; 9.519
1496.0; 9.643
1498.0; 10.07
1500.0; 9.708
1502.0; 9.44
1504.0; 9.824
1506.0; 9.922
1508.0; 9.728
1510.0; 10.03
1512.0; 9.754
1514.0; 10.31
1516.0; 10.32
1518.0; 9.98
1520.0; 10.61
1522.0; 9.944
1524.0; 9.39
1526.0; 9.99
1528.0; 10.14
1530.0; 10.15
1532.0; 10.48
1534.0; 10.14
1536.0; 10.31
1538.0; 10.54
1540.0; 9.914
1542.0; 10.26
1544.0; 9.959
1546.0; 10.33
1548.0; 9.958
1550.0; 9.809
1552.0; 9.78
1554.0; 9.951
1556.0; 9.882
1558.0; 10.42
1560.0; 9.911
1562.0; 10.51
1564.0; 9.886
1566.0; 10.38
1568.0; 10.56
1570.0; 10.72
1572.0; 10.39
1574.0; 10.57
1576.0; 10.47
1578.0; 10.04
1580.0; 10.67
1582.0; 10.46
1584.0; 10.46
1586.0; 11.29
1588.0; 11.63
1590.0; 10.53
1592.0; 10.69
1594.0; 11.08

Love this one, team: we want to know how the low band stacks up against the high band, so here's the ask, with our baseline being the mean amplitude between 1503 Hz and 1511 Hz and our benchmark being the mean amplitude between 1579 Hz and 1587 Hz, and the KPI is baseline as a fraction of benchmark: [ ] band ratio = 0.92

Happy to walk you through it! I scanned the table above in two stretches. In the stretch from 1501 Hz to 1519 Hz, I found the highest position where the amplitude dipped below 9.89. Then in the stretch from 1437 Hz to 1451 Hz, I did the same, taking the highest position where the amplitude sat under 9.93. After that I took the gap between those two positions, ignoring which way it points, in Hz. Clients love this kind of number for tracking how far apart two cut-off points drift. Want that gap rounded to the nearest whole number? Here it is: 62 Hz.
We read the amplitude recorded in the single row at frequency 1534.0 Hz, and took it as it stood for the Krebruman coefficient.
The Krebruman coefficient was 10.14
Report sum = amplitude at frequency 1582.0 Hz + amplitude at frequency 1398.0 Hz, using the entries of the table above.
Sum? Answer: 20.7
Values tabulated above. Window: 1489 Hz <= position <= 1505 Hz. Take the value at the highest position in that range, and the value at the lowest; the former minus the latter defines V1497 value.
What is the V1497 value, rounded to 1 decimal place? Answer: 0.1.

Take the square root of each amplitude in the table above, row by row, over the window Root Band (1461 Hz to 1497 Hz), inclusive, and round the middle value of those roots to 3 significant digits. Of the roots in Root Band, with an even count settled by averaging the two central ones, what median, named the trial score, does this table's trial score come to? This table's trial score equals 3.09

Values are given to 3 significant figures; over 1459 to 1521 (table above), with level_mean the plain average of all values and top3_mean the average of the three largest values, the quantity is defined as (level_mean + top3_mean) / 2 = 10.1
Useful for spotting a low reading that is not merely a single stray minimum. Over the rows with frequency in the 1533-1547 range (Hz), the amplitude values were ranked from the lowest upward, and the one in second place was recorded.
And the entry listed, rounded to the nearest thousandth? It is 9.959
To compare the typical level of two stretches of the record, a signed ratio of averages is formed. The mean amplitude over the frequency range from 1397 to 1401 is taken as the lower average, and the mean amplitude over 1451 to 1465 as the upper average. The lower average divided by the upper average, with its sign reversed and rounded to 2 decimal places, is -1.15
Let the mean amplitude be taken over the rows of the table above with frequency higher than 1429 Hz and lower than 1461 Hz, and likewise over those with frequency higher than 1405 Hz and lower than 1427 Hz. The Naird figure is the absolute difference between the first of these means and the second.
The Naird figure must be 0.64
